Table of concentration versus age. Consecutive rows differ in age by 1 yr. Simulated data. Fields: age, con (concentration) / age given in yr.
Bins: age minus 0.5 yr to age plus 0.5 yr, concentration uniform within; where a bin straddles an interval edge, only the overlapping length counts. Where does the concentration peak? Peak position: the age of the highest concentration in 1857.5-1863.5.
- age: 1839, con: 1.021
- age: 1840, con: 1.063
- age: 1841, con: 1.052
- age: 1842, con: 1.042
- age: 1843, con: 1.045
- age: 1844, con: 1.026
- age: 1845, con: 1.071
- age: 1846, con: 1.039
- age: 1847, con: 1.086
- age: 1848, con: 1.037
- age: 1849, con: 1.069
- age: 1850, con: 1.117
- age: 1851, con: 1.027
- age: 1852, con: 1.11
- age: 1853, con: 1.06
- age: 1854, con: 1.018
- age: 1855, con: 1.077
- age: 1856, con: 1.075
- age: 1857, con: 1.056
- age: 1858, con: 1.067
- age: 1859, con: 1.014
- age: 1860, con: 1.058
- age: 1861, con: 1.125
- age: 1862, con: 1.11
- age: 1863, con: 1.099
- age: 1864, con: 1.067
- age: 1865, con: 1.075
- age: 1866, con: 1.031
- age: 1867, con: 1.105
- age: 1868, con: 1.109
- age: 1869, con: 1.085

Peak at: 1861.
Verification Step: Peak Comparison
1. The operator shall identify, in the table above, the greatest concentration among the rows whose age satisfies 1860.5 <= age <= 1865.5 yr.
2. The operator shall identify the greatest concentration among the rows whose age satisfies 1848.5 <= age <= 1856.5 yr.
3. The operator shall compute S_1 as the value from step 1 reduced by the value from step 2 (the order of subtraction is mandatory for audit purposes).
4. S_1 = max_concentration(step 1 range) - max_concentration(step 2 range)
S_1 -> 0.01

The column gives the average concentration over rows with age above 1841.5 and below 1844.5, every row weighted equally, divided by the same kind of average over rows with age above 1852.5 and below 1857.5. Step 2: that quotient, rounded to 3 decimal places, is 0.982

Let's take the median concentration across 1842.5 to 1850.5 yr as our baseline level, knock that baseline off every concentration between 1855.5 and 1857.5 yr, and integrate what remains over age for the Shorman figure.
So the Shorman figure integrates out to 0.017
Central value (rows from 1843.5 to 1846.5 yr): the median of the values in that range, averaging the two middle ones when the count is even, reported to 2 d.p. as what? 1.04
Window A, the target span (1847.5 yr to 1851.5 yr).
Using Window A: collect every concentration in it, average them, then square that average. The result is 1.129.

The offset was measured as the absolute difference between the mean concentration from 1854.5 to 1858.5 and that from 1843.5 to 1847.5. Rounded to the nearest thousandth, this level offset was 0.013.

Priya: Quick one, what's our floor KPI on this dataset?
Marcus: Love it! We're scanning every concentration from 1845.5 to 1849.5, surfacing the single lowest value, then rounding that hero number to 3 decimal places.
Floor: 1.037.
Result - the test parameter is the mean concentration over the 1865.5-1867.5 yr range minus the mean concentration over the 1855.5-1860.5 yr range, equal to 0.014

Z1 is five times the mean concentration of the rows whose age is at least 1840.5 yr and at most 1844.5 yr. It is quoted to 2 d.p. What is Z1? 5.21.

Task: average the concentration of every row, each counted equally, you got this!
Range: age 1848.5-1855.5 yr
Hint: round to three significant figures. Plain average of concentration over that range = 1.07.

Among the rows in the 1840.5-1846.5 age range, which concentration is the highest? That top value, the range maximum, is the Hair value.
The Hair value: 1.071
